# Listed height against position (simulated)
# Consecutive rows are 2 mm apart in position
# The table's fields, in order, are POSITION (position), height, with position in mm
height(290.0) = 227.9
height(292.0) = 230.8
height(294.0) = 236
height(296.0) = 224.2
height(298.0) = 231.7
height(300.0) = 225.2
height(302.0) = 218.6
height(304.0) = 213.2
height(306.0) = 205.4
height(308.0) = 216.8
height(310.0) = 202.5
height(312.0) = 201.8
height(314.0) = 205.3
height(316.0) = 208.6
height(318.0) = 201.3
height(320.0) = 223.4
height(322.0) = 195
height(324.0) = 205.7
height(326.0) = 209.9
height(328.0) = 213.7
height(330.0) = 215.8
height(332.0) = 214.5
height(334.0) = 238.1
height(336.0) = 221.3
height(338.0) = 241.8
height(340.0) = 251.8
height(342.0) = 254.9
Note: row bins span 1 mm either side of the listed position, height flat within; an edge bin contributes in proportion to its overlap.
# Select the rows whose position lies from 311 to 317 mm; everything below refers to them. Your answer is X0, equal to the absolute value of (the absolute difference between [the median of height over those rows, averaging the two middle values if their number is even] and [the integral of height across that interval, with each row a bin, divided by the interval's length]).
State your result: 0.1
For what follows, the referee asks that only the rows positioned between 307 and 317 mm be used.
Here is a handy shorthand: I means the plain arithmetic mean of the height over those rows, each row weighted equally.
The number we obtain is 207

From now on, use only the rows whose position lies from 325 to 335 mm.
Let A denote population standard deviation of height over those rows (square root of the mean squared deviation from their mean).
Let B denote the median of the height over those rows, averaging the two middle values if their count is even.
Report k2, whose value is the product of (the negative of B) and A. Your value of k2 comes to -2154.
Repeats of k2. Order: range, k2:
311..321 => -1663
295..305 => -1405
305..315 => -1112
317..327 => -1963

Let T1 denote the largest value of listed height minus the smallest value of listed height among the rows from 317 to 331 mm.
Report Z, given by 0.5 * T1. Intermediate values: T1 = 28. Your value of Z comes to 14.2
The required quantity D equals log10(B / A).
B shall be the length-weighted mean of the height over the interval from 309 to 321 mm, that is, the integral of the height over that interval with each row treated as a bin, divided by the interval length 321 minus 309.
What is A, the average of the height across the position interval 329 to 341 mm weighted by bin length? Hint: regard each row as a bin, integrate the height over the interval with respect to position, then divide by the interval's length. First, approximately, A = 231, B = 207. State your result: -0.05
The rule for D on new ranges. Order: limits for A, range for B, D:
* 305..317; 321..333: 0.00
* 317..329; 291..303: 0.04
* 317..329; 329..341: 0.04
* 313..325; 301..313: 0.01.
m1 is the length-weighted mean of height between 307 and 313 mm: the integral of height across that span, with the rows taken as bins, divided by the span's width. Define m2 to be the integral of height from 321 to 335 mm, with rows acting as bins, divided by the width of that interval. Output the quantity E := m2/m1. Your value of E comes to 1.03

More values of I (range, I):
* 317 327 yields 207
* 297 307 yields 219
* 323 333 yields 212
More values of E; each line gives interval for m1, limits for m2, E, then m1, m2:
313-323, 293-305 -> 1.09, 207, 225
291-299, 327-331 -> 0.93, 231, 215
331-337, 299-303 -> 0.99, 225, 222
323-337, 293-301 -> 1.06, 217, 229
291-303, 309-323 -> 0.90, 228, 205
